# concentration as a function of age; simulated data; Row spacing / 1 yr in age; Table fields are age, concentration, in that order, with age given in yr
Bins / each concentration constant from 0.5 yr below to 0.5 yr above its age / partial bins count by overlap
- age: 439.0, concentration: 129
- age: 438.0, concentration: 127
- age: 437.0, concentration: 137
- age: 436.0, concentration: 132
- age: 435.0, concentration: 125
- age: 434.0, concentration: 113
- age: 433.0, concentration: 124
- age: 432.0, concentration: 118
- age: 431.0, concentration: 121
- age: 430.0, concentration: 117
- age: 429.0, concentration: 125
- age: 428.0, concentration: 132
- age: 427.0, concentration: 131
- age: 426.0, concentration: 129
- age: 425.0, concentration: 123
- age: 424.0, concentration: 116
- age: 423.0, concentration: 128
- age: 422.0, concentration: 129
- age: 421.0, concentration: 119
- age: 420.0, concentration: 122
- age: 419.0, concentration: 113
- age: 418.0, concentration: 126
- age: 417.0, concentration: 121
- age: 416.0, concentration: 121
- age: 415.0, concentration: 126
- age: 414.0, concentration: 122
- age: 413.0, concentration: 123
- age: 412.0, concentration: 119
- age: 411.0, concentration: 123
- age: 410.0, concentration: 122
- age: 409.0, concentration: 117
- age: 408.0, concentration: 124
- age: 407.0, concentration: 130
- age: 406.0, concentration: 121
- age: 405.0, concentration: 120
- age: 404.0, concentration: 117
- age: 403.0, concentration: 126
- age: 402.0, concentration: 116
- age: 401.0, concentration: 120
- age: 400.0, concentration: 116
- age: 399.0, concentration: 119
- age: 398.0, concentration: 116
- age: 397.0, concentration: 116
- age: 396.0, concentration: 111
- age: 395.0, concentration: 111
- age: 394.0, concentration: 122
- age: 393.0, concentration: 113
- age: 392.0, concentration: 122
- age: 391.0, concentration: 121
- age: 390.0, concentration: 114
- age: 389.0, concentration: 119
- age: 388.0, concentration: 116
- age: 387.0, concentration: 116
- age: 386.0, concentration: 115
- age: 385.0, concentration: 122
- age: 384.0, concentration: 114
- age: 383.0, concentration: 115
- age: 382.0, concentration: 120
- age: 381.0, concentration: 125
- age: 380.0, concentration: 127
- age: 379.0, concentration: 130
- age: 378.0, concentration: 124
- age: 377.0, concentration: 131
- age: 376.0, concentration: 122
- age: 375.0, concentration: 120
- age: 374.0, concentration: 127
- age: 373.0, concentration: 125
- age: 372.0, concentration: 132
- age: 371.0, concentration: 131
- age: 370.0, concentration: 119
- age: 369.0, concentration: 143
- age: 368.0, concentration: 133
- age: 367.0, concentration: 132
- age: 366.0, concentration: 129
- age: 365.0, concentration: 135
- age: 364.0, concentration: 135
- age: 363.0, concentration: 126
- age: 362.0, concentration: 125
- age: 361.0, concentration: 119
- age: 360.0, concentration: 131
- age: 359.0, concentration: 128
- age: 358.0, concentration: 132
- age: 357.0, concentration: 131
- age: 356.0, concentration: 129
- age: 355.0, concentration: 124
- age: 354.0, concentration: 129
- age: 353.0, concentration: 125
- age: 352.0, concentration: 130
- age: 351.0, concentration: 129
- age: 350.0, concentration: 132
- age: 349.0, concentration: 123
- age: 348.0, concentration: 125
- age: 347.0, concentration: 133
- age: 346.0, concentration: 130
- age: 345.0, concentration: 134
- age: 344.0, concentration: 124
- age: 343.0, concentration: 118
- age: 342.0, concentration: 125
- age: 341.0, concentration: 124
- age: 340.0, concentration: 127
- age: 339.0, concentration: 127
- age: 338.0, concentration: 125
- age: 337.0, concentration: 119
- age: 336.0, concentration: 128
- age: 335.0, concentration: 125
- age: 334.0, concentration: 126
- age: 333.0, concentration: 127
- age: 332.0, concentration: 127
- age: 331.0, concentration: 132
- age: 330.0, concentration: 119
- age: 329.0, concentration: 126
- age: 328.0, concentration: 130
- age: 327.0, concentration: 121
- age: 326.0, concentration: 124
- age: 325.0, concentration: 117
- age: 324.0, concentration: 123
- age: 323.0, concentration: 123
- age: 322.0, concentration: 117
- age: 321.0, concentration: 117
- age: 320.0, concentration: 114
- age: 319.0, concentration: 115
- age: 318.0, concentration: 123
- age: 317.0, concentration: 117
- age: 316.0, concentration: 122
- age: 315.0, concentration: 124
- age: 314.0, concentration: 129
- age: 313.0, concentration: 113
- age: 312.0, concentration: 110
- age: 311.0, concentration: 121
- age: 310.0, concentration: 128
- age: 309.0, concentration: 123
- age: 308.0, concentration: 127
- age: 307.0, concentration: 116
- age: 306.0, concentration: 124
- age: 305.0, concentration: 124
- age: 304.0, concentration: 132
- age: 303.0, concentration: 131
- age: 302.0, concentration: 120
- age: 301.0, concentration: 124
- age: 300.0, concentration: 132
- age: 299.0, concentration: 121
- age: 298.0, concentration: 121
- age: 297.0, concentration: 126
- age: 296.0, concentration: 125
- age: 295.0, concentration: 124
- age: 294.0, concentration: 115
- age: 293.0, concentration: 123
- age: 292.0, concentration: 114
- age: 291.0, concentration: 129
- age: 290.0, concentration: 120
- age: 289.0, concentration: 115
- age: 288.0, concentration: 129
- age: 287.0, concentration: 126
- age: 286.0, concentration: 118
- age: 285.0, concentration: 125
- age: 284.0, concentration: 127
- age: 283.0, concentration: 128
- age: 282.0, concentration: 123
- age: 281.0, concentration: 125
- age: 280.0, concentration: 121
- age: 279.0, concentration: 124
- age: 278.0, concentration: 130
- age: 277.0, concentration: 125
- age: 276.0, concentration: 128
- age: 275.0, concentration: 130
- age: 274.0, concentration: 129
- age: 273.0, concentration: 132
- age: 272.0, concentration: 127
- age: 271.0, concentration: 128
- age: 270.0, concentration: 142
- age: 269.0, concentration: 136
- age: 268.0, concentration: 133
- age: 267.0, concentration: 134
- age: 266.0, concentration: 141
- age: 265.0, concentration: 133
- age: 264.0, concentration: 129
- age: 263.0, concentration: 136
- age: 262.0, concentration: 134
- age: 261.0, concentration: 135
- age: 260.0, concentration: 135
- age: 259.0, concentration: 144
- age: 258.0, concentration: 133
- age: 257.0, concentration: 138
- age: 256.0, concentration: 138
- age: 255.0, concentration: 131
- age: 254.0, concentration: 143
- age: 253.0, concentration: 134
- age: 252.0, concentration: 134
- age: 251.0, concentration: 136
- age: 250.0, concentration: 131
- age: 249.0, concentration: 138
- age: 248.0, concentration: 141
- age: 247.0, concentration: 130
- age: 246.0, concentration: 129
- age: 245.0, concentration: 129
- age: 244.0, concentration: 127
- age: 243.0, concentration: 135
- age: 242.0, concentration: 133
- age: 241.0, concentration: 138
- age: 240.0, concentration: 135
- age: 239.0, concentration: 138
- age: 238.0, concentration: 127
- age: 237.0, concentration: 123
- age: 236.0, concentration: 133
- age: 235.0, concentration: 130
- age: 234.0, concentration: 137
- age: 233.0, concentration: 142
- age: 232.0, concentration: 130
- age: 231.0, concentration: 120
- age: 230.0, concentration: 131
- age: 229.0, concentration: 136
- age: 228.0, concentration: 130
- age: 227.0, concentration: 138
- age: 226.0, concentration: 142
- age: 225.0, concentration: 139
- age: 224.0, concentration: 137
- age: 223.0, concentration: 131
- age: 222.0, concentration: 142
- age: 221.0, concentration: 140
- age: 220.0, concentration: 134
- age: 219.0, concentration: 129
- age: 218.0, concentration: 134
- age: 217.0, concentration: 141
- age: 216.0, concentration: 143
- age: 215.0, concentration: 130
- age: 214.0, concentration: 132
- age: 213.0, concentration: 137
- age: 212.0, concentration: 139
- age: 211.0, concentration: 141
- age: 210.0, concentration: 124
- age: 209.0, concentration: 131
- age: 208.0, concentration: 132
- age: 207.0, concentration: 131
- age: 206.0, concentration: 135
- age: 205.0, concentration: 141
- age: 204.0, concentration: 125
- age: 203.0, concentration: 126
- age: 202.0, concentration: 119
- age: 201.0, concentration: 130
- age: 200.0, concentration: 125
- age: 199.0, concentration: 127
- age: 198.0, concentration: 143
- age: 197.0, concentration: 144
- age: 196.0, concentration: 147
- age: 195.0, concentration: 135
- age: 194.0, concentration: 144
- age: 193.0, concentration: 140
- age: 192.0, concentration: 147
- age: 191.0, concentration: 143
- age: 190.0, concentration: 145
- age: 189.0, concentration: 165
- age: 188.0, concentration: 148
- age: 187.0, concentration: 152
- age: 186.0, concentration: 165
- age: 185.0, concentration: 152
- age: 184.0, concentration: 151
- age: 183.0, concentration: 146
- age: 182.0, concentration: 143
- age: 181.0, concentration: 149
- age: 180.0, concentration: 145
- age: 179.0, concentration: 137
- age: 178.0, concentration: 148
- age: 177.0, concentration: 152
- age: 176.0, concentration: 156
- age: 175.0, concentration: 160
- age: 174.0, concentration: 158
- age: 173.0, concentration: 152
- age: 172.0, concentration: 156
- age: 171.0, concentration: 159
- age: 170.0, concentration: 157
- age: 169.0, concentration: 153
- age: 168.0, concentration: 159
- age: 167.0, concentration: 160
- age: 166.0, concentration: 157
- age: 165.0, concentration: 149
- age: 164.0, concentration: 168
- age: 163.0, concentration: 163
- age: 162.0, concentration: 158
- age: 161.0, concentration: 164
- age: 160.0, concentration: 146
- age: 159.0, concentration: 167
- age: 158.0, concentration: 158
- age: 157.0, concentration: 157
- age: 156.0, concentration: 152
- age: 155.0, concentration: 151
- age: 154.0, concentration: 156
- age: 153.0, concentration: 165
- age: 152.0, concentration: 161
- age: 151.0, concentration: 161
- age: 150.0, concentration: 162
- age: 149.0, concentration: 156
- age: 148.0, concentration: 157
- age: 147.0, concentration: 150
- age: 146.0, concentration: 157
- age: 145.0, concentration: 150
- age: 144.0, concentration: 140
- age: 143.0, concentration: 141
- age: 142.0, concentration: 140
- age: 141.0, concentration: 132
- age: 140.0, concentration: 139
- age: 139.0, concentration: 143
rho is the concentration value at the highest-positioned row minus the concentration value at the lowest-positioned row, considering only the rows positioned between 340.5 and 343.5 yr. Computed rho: -6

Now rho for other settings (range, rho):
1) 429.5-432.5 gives 1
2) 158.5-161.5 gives -3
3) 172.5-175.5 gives 8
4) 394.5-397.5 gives 5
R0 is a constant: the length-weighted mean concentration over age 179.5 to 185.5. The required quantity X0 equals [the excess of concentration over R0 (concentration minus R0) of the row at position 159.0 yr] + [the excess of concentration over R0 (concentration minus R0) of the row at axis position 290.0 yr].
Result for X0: -8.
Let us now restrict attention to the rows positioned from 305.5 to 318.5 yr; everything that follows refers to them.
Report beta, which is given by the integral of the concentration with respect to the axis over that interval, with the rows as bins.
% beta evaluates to 1577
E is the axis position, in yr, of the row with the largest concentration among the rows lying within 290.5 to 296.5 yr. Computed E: 291.0 yr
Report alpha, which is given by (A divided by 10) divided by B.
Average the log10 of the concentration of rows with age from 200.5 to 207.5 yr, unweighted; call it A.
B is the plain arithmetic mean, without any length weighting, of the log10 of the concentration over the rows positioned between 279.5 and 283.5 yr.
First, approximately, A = 2.11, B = 2.09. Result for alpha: 0.1008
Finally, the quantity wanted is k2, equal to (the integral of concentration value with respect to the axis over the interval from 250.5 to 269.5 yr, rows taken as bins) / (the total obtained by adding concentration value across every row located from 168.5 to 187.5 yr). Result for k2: 0.89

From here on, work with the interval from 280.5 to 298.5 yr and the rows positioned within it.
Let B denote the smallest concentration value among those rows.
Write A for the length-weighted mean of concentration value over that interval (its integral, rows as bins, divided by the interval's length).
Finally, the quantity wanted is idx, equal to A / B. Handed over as 1.08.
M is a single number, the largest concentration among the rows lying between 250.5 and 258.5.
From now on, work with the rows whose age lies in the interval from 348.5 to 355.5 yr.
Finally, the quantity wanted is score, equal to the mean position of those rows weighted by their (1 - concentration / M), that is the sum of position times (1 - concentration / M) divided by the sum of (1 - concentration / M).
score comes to 352.1 yr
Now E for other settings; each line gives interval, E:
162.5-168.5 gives 164.0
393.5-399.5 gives 394.0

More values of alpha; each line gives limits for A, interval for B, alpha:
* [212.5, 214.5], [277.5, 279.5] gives 0.1012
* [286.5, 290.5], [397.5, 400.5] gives 0.1009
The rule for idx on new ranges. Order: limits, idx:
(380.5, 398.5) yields 1.06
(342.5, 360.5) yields 1.09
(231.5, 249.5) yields 1.08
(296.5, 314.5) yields 1.12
